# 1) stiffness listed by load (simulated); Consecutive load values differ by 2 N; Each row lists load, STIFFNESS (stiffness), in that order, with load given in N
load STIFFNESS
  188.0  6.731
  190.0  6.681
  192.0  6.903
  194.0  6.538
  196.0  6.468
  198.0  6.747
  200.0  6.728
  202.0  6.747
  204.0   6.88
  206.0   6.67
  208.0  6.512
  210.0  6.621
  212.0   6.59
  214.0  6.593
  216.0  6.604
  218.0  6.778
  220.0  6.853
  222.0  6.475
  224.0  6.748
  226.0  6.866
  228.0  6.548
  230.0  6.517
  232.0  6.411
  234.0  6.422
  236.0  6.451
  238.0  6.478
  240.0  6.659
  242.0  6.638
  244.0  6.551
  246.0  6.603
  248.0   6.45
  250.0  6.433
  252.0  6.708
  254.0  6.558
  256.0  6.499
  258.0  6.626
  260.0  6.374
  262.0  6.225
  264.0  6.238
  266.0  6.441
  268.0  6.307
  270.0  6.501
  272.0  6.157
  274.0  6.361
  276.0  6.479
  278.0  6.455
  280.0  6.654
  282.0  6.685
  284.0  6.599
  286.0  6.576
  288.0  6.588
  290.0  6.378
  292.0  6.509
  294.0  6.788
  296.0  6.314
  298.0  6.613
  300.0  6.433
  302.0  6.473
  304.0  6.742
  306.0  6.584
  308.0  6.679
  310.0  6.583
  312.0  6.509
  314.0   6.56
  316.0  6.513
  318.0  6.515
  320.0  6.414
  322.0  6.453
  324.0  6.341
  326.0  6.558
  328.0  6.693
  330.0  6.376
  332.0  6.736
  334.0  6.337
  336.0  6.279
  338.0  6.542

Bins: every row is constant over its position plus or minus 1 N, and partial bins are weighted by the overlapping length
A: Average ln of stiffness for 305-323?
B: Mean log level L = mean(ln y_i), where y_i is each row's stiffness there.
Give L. 1.88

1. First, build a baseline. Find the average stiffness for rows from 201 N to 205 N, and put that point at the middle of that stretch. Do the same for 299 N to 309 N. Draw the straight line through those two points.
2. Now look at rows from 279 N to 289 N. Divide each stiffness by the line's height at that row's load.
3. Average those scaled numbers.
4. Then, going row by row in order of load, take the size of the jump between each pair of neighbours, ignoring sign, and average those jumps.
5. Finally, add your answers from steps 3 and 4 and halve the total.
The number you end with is 0.502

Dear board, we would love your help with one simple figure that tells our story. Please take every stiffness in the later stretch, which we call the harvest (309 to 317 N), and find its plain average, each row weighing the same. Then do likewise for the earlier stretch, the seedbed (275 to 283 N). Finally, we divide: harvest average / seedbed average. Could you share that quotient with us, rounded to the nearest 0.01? 1.00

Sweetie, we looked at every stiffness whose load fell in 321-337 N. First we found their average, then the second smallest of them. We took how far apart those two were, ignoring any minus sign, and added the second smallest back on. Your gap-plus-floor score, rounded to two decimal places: 6.47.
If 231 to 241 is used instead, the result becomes 6.48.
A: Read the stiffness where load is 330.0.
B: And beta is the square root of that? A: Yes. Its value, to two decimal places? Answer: 2.53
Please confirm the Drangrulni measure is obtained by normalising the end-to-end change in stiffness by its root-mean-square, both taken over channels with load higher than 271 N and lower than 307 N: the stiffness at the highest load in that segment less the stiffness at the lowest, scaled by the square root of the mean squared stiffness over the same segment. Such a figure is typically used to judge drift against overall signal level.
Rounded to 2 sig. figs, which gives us 0.065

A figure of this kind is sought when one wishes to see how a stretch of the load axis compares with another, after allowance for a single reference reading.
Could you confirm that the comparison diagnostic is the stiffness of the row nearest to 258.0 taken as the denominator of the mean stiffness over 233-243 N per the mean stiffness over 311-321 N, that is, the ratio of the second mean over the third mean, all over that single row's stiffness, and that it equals 0.152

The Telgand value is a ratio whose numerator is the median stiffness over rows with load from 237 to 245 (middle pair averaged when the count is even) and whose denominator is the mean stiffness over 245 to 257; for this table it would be 1.008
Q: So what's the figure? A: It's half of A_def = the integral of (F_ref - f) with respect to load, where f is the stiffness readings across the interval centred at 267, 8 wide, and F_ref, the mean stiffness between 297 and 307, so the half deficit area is 0.8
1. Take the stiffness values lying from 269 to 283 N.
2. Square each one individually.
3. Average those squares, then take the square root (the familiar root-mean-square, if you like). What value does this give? 6.47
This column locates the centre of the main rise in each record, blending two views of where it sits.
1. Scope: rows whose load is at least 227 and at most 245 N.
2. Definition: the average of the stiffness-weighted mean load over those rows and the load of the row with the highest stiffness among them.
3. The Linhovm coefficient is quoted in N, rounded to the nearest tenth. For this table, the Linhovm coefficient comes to 238.0 N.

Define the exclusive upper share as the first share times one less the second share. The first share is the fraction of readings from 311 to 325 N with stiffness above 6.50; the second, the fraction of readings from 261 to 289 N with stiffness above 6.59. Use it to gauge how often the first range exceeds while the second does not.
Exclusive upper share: 0.45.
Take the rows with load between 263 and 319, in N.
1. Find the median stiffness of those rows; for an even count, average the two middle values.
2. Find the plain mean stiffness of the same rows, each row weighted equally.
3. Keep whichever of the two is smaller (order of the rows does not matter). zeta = 6.51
